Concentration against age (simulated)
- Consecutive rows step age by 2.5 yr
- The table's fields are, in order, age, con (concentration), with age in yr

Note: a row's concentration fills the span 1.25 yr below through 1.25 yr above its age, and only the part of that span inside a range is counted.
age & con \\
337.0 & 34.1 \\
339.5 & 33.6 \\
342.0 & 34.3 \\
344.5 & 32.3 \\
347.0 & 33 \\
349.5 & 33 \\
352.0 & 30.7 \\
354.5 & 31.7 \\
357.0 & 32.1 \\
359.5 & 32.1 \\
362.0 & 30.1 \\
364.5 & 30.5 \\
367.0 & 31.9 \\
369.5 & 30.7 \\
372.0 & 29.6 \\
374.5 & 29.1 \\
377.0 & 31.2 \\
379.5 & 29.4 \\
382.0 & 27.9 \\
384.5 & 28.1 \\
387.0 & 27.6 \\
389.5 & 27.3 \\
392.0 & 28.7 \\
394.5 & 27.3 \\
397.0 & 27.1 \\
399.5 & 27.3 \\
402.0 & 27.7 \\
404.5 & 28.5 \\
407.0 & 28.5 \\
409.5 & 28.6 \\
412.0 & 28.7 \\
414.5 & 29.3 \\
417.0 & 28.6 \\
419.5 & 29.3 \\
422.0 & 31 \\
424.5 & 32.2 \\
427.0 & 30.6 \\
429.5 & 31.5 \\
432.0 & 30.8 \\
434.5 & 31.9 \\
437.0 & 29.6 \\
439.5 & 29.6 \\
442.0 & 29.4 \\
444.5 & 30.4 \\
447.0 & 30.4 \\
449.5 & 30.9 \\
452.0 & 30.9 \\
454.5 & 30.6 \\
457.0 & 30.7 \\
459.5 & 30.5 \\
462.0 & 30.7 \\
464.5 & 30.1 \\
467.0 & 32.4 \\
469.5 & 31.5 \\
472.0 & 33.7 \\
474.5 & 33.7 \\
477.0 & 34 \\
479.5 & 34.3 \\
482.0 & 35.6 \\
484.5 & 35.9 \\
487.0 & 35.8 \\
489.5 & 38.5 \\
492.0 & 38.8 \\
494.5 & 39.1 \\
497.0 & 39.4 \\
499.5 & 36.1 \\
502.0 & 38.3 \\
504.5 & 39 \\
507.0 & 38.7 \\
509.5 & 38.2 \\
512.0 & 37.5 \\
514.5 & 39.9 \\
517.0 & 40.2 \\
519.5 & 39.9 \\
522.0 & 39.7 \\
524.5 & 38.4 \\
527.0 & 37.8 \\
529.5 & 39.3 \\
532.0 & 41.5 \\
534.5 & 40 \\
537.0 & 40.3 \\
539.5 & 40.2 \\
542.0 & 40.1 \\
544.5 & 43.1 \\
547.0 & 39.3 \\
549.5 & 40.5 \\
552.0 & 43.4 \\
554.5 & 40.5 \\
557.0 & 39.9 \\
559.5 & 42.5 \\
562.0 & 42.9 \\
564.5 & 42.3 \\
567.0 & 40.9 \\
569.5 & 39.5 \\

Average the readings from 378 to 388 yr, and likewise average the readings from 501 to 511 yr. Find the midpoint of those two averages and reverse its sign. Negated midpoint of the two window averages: -33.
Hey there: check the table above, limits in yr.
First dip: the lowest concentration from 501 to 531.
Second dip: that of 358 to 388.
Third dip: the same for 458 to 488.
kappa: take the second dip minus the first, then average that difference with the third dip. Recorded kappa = 10.1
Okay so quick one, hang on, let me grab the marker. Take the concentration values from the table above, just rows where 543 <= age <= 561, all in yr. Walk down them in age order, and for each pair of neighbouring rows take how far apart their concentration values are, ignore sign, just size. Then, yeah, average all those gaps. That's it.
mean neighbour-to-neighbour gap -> 2.3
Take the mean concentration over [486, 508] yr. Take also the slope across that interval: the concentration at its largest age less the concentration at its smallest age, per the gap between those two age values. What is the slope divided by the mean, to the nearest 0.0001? 0.0038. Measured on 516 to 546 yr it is 0.0026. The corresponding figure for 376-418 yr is -0.0023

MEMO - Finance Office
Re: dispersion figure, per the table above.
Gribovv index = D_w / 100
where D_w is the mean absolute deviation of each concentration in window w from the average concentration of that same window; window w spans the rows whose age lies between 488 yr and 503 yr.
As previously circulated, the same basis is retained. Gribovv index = 0.0078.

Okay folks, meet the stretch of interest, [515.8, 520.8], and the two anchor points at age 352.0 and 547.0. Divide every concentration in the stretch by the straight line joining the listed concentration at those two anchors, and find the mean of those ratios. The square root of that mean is 1.03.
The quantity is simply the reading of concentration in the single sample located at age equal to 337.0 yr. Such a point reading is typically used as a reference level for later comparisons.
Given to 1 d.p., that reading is 34.1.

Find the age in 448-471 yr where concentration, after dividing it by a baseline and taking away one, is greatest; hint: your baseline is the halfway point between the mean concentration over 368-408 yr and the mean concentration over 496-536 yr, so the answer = 467.0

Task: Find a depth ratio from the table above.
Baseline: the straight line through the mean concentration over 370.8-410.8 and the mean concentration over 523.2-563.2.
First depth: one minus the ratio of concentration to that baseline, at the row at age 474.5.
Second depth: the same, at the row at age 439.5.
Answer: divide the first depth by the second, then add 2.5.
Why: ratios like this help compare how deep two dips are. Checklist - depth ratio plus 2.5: 3.0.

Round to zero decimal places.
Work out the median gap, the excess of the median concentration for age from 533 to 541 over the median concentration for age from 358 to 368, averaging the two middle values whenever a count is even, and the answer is 9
